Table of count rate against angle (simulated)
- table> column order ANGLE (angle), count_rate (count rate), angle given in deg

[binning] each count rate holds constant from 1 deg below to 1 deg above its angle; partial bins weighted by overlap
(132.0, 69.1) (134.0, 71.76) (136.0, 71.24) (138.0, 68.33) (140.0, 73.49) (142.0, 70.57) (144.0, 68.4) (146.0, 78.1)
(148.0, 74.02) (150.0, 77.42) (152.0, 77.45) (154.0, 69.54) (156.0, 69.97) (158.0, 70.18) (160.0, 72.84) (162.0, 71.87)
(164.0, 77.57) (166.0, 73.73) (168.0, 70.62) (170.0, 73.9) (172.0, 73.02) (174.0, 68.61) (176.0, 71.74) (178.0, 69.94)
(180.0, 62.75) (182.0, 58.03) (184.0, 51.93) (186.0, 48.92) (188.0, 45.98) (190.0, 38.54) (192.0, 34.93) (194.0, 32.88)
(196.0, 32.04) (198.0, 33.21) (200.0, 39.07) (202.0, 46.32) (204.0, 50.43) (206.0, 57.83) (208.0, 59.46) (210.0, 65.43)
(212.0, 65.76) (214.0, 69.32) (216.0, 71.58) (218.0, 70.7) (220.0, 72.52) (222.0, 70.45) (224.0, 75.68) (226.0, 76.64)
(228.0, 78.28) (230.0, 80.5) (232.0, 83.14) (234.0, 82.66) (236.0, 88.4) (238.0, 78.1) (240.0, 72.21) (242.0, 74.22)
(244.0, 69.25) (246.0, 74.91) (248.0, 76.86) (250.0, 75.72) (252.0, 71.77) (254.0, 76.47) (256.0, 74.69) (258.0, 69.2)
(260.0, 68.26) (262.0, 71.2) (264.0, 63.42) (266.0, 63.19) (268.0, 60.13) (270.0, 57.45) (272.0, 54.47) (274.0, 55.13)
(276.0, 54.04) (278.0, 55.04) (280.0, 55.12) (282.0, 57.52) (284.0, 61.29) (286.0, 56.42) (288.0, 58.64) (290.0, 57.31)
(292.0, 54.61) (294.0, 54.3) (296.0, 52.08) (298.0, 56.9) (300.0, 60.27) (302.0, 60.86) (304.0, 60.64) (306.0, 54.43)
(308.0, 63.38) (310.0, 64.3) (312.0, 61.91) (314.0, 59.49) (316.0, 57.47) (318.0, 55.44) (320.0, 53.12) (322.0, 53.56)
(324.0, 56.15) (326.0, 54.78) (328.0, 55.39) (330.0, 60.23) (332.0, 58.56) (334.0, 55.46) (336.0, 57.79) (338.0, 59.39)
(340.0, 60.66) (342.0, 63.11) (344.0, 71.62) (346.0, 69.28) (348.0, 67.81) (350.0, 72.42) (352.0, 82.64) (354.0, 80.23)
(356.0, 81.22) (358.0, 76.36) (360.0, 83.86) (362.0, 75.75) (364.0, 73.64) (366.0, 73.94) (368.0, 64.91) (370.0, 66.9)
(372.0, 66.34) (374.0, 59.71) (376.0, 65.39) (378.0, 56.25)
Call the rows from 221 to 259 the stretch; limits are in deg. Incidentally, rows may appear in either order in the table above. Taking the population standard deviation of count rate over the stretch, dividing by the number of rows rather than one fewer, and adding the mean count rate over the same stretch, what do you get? 81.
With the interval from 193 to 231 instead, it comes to 76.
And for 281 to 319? 62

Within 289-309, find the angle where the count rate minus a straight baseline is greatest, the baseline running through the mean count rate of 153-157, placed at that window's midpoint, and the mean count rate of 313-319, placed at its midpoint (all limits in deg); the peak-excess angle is 308.0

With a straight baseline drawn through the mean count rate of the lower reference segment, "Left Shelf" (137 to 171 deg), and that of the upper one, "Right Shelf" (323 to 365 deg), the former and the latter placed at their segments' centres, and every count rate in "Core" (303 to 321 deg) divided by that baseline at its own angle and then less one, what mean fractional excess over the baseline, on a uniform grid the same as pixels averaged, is -0.138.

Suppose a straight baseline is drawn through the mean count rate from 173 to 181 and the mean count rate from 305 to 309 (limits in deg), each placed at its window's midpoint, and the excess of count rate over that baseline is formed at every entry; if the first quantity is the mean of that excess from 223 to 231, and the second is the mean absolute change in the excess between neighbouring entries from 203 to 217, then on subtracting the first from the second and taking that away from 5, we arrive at 14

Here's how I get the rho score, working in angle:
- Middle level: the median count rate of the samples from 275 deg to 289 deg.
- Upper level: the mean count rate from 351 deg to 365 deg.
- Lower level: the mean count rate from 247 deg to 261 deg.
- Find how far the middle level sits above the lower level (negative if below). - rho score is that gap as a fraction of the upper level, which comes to -0.21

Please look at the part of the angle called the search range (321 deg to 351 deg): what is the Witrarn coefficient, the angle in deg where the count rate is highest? 350.0 deg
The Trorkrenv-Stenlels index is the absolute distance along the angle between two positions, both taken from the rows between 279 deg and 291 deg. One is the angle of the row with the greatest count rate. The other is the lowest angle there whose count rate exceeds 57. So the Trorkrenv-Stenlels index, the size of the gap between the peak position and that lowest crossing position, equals 2 deg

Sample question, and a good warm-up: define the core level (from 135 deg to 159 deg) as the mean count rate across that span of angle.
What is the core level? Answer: 72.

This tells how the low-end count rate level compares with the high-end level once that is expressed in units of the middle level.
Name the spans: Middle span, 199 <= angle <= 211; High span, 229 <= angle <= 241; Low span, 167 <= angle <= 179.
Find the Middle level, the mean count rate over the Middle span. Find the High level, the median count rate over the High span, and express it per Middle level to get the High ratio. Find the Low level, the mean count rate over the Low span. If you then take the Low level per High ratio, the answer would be 46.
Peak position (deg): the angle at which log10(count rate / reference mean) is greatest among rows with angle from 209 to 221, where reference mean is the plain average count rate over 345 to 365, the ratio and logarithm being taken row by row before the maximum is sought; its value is 220.0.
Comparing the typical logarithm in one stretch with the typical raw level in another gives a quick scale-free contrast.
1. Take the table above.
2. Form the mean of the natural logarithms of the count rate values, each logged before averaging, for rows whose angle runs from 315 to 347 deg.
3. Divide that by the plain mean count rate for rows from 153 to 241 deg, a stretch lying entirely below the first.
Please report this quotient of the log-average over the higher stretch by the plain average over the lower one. 0.063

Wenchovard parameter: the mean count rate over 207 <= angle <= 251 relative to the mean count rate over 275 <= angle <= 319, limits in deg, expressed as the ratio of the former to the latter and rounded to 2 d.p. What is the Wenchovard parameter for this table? 1.28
